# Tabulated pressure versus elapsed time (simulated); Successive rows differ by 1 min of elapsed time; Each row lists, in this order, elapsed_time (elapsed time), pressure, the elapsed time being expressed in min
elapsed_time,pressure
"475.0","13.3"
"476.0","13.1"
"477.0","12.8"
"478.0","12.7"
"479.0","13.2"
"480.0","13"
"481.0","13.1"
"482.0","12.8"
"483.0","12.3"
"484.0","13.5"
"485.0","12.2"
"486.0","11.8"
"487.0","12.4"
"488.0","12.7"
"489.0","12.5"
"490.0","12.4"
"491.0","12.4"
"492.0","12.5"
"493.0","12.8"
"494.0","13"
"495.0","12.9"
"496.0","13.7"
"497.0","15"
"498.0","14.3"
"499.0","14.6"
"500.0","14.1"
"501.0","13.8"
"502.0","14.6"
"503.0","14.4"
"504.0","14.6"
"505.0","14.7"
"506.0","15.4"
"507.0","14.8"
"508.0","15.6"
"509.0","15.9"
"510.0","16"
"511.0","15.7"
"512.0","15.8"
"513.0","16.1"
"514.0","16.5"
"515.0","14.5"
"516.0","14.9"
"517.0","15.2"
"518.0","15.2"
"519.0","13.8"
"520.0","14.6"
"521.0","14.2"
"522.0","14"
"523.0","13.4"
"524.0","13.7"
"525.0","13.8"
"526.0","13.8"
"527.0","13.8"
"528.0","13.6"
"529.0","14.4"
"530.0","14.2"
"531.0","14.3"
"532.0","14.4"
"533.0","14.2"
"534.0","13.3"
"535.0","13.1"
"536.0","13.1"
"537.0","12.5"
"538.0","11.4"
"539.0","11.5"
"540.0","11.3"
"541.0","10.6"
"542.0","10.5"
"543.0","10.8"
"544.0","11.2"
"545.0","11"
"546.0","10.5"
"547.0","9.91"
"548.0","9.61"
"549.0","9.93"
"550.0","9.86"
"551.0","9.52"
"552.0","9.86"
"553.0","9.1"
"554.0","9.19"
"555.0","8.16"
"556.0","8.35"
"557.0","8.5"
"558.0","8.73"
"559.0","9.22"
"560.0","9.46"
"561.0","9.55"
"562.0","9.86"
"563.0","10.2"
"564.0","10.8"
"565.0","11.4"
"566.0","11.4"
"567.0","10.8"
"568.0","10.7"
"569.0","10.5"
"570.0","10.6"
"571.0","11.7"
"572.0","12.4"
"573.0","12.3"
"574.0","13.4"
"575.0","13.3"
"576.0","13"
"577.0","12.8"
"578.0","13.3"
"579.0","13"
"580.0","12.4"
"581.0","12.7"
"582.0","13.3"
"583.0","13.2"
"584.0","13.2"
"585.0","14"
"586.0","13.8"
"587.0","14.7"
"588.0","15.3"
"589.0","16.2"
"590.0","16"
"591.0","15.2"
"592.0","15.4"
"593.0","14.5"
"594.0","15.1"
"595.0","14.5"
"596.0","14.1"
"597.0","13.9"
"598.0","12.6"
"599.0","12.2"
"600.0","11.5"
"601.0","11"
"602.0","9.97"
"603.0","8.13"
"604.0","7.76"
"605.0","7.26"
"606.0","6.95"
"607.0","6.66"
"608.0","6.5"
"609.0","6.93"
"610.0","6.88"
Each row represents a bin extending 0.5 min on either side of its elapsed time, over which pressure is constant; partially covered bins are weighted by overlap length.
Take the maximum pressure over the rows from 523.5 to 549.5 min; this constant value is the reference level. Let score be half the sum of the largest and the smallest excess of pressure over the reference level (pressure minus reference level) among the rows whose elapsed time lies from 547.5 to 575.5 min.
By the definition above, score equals -3.6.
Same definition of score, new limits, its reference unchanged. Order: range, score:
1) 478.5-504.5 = -1.0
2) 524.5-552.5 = -2.4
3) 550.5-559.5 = -5.4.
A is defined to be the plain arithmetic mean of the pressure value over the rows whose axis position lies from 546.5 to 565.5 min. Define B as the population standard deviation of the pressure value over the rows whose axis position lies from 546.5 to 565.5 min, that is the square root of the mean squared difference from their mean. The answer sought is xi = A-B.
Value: 8.8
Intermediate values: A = 10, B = 0.8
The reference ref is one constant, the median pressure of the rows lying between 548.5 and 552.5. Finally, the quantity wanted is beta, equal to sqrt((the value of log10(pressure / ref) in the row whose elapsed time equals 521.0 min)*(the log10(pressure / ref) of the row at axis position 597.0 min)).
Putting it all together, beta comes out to 0.154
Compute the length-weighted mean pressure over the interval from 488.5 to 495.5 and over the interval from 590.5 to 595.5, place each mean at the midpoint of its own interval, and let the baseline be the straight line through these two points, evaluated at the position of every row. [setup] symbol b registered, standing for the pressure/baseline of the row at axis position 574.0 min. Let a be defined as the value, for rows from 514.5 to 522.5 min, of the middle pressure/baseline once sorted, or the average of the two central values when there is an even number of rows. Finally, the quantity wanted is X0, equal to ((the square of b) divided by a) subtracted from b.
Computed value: 0.15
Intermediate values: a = 1.1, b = 0.92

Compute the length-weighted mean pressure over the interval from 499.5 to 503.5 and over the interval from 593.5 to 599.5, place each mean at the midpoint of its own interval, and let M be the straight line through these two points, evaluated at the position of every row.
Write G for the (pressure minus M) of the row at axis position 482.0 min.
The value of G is -2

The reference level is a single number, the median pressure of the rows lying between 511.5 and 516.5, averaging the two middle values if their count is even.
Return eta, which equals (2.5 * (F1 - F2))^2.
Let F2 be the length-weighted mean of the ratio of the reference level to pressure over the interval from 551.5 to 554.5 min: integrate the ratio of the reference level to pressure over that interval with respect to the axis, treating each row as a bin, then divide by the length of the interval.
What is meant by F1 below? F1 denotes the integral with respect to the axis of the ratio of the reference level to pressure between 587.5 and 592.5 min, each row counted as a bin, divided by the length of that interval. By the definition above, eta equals 2.84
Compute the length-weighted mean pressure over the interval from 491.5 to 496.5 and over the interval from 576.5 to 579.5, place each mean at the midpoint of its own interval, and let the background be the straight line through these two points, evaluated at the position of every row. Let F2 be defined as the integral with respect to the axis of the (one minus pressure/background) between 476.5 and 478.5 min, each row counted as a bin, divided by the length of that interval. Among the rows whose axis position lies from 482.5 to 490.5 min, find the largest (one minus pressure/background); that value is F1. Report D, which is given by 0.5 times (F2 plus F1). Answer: 0.05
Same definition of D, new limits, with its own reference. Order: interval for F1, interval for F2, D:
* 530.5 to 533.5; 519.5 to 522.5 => -0.09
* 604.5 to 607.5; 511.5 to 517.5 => 0.15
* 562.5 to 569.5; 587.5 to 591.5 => 0.01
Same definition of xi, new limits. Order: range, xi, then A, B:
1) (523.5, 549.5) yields 10.7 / 12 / 1.6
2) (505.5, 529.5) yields 13.9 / 15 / 0.9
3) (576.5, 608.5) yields 9.6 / 12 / 2.8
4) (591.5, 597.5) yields 14.1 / 15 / 0.5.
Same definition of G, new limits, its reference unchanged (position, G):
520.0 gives 0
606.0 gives -7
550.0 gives -4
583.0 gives -1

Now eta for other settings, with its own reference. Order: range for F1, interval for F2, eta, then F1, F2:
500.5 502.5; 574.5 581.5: 0.07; 1.11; 1.22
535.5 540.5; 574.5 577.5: 0.08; 1.33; 1.21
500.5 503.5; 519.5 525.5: 0.00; 1.11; 1.13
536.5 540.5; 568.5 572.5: 0.02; 1.36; 1.40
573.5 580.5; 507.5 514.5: 0.31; 1.21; 0.99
